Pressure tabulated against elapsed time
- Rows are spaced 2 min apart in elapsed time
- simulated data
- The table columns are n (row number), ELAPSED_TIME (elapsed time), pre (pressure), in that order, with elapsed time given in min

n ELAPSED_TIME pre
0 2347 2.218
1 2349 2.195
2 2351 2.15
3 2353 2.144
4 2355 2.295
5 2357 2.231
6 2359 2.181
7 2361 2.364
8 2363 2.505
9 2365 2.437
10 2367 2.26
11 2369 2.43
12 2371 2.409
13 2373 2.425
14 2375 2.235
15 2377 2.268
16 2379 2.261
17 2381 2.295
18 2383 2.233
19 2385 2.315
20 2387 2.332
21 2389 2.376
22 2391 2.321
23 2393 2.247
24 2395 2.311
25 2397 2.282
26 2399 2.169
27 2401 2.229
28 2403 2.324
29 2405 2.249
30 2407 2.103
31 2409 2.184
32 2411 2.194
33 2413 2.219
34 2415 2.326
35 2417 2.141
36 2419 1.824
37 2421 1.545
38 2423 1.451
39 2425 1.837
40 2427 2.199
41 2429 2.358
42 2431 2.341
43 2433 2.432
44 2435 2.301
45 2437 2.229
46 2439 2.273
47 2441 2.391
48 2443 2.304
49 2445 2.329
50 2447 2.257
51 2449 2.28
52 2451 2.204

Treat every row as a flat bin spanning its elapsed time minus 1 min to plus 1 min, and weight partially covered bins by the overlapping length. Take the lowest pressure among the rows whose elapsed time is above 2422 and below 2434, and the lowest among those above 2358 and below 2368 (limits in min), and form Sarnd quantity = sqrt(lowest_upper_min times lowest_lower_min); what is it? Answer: 1.78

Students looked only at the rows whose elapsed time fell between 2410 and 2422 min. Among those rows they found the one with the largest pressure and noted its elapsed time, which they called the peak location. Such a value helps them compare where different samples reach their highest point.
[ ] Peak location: 2415 min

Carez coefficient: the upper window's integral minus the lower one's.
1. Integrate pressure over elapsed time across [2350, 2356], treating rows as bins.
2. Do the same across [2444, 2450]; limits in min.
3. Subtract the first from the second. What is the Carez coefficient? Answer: 0.55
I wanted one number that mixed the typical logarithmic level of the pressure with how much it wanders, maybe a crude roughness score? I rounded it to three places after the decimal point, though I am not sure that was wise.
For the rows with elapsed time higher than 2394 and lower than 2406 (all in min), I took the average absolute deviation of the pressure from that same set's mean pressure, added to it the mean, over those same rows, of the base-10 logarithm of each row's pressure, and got 0.399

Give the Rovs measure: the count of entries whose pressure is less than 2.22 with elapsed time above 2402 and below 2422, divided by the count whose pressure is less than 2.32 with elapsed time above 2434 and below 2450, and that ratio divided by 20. 0.06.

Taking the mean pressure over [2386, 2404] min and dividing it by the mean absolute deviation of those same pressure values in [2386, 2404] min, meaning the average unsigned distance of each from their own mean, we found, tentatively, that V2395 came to 46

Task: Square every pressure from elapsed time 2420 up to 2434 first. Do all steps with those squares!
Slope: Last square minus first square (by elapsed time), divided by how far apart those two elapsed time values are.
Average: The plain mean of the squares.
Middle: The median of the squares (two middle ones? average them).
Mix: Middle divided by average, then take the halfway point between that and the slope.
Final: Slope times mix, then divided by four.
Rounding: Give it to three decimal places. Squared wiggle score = 0.053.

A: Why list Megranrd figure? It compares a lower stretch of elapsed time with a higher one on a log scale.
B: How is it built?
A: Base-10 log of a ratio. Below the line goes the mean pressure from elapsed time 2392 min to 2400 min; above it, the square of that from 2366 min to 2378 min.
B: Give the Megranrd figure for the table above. 0.39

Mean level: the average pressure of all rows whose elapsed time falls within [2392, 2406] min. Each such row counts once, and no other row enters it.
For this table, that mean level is 2.26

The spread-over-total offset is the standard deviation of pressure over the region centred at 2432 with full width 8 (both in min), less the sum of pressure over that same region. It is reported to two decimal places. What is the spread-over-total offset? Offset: -9.38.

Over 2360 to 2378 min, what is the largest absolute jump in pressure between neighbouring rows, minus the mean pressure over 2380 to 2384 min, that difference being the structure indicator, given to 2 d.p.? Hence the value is -2.07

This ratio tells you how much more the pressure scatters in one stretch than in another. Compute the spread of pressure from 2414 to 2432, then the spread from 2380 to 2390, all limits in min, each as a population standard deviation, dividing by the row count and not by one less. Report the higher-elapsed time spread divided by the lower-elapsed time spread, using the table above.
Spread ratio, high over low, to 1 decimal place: 7.0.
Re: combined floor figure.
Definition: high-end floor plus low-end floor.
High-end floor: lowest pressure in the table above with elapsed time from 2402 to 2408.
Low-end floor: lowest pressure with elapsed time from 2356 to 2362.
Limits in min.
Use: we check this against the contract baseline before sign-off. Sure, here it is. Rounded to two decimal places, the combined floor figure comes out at 4.28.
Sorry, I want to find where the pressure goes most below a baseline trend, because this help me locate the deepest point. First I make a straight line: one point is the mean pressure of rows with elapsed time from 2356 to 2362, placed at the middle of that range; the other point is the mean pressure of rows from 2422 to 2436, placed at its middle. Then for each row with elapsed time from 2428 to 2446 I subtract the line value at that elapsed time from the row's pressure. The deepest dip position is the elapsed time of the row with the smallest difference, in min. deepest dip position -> 2437 min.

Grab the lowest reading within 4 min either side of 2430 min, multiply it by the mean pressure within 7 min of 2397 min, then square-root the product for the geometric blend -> 2.23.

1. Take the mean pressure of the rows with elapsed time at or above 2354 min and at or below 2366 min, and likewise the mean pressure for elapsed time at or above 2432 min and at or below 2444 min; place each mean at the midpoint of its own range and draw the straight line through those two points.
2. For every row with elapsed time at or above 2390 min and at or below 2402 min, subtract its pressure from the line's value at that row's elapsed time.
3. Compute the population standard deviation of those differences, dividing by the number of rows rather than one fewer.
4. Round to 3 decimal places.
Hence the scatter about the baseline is 0.052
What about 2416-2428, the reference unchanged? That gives 0.276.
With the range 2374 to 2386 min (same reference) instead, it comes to 0.030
